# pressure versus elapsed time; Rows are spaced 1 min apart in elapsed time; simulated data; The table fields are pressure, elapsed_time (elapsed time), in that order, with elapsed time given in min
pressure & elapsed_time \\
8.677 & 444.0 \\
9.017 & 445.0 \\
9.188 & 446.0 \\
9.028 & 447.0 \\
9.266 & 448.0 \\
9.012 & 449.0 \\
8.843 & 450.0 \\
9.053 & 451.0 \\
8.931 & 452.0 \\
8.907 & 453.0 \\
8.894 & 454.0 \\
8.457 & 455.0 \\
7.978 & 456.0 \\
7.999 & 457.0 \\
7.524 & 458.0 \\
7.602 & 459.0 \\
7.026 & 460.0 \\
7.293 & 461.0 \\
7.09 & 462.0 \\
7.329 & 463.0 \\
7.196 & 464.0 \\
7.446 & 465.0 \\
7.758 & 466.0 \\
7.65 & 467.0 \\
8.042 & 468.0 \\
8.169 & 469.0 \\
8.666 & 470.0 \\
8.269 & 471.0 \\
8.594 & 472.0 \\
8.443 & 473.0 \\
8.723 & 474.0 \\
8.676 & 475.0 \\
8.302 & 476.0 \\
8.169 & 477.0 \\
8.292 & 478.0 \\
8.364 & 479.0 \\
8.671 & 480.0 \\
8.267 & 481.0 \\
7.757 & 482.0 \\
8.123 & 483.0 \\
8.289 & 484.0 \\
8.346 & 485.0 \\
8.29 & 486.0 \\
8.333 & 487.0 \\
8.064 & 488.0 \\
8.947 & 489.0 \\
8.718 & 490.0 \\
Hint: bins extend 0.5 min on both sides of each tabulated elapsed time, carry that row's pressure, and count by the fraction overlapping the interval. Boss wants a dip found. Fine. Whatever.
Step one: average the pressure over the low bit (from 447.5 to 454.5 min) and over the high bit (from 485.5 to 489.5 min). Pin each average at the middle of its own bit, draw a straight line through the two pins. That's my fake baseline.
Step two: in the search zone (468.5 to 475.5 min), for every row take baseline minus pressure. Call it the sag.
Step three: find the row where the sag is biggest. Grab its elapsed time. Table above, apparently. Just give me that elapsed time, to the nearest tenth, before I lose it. 469.0 min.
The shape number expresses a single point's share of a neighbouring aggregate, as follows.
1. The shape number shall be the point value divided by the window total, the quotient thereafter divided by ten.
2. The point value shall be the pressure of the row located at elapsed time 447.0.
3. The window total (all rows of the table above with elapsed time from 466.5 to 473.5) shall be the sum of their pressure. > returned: 0.0156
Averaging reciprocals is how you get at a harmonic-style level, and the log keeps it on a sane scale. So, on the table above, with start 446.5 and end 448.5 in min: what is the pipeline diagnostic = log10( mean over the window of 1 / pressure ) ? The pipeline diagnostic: -0.961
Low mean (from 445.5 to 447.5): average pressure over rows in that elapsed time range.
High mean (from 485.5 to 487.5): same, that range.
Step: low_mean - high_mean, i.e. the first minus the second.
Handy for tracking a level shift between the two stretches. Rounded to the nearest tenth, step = 0.8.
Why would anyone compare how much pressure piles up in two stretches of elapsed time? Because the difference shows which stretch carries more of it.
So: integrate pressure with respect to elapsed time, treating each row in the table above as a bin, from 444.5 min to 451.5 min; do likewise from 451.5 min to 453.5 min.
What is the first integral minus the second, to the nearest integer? 46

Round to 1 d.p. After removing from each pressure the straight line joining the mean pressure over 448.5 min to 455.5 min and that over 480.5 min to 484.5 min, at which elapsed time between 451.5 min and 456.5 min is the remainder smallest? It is 456.0 min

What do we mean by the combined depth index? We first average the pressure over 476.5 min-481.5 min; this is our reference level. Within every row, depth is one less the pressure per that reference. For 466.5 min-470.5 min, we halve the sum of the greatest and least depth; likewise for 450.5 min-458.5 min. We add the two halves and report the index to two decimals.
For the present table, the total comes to 0.03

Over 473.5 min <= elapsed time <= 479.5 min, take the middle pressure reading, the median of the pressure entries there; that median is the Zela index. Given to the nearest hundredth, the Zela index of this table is 8.33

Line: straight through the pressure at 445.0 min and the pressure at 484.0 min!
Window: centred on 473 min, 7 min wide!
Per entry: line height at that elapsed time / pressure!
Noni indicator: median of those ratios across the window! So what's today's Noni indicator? 0.99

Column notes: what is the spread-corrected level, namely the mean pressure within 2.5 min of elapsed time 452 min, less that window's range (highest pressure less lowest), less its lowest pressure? -0.13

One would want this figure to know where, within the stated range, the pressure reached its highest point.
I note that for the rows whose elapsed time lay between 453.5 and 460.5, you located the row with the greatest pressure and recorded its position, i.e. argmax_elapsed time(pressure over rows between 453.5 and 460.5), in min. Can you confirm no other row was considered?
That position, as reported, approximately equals 454.0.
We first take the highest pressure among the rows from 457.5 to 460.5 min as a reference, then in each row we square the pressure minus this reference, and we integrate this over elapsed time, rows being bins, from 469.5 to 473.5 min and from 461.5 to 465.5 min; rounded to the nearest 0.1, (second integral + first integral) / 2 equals 1.9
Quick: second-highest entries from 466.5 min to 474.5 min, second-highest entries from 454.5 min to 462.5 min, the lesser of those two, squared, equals 64.0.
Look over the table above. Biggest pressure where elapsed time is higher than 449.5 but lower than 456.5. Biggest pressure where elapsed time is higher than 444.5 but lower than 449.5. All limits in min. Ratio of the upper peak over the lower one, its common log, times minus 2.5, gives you 0.025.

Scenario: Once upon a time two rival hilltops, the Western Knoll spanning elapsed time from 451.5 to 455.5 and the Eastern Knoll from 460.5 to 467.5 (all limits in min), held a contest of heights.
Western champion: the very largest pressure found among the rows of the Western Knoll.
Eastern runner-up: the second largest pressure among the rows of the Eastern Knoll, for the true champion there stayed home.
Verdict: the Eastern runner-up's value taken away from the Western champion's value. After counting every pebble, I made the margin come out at 1.3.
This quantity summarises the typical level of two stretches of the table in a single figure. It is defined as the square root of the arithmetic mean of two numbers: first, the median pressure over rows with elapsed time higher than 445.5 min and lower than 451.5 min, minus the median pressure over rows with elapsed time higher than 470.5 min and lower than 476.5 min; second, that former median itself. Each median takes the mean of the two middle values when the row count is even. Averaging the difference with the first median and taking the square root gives 2.19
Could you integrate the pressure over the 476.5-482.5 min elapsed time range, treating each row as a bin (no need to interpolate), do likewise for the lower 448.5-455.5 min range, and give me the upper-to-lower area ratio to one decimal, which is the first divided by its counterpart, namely 0.8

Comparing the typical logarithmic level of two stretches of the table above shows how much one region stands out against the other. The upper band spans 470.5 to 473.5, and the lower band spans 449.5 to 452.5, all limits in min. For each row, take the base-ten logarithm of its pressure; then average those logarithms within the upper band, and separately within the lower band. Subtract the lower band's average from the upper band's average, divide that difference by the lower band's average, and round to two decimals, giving -0.03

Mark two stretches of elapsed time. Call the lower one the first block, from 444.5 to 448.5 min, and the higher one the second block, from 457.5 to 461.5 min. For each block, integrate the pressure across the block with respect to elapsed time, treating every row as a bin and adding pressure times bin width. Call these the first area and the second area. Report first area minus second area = 7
